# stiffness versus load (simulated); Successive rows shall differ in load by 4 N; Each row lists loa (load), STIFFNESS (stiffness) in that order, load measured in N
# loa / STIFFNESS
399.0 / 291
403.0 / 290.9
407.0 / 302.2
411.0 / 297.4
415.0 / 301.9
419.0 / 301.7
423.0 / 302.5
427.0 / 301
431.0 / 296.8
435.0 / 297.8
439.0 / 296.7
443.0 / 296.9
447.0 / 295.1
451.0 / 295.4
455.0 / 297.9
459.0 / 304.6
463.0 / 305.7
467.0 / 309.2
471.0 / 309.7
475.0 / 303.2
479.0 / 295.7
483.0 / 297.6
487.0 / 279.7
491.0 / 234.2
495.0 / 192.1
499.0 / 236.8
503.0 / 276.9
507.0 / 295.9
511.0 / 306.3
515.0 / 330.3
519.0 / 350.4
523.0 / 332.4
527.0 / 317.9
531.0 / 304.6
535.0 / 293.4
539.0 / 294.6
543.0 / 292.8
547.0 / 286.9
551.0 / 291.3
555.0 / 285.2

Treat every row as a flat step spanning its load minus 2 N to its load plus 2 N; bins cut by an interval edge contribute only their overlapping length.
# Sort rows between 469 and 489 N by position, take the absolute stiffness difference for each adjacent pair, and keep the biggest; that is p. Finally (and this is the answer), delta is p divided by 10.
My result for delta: 1.8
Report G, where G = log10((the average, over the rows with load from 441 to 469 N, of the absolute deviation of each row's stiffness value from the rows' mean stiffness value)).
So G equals 0.7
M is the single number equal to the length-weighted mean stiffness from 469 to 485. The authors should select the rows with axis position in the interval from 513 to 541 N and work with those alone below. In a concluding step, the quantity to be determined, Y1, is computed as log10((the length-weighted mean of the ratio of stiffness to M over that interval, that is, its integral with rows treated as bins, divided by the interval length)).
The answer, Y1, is 0.023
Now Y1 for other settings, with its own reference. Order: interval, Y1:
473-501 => -0.060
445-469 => 0.000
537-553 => -0.015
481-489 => -0.019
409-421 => -0.002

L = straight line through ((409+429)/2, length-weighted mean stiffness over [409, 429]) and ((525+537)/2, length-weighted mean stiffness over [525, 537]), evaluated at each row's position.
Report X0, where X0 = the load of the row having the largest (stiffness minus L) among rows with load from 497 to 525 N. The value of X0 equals 519.0 N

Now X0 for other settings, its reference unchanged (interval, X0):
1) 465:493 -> 471.0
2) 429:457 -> 435.0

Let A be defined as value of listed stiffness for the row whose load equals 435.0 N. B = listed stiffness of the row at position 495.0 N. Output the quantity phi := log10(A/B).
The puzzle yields 0.19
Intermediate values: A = 297.8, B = 192.1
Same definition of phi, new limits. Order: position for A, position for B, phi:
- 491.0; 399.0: -0.09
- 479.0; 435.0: 0.00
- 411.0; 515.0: -0.05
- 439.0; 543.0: 0.01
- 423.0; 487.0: 0.03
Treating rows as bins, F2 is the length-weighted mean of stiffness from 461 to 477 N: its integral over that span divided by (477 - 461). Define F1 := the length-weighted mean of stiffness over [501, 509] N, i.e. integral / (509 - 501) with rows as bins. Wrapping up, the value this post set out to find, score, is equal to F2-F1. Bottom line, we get 21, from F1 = 286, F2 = 307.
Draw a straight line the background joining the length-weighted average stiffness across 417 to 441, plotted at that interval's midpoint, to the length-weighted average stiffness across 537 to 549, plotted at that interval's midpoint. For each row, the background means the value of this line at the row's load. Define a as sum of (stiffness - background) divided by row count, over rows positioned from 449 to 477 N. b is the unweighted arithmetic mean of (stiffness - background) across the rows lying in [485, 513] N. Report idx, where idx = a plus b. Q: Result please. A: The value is -28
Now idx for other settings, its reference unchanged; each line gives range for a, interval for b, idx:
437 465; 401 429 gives 0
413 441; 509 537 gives 27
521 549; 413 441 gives 11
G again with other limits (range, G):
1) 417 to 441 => 0.4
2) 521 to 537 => 1.1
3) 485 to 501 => 1.4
